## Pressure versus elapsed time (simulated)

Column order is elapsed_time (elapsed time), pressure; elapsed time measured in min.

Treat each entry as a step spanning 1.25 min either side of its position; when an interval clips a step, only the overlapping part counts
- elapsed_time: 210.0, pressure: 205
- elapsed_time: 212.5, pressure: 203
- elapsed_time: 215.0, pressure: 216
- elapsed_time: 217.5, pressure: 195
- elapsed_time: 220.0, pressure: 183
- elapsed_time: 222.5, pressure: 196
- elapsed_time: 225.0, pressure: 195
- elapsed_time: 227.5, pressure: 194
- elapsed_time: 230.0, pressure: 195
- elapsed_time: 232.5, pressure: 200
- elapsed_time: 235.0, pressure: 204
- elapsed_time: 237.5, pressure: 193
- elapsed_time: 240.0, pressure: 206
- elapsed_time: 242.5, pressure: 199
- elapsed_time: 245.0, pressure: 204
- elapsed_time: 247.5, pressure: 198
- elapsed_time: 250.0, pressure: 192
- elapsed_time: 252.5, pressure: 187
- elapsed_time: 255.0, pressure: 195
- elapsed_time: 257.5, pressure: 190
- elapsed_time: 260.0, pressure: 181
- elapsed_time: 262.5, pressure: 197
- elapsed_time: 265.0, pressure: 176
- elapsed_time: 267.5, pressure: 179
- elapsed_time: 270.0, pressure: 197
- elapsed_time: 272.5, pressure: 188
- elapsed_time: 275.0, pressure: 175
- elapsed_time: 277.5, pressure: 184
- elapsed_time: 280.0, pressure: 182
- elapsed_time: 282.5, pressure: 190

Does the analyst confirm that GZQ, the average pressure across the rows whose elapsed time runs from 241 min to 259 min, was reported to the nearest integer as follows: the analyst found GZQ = 195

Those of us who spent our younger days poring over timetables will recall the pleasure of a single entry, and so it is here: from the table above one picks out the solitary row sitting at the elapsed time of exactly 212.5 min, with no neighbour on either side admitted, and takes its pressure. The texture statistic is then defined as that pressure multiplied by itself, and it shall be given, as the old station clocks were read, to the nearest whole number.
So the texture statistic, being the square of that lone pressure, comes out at 41209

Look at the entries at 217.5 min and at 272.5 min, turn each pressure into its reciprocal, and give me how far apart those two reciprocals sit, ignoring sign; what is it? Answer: 0.0002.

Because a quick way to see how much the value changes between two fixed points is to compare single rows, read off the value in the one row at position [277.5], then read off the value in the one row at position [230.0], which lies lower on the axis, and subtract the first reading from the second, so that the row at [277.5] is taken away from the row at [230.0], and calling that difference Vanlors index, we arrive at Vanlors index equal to 11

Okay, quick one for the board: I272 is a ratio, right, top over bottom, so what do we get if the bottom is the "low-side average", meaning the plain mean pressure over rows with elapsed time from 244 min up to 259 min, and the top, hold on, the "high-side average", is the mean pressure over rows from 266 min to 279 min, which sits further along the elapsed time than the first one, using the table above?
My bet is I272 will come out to 0.95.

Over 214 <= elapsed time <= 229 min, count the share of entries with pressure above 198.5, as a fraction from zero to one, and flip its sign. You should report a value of -0.2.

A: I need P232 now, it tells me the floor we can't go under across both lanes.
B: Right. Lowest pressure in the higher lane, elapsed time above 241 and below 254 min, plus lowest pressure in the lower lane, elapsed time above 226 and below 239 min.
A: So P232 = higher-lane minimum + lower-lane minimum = 380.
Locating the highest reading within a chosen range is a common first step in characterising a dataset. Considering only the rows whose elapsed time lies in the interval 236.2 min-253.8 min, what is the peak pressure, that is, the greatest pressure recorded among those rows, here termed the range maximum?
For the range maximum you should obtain 206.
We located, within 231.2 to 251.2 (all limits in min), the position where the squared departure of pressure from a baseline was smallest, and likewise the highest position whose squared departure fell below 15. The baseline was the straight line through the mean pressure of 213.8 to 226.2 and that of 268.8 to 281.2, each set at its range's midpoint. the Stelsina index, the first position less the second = -12.5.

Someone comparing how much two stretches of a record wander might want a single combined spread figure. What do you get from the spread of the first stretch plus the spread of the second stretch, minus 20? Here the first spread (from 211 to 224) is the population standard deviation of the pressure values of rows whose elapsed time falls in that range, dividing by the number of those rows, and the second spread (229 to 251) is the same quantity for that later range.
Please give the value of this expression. -4.4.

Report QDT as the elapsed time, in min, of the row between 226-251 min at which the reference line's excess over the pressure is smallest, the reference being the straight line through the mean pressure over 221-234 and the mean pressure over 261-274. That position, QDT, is 240.0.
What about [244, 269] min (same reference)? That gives 245.0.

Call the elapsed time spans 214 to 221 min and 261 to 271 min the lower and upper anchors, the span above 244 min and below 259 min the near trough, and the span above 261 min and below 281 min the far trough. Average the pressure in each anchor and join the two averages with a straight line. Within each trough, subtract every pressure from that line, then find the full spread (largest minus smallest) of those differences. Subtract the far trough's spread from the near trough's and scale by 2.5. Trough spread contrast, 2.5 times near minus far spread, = -17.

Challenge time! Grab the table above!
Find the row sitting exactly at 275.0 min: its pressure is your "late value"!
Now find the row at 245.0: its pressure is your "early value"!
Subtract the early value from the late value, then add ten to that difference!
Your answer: -19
